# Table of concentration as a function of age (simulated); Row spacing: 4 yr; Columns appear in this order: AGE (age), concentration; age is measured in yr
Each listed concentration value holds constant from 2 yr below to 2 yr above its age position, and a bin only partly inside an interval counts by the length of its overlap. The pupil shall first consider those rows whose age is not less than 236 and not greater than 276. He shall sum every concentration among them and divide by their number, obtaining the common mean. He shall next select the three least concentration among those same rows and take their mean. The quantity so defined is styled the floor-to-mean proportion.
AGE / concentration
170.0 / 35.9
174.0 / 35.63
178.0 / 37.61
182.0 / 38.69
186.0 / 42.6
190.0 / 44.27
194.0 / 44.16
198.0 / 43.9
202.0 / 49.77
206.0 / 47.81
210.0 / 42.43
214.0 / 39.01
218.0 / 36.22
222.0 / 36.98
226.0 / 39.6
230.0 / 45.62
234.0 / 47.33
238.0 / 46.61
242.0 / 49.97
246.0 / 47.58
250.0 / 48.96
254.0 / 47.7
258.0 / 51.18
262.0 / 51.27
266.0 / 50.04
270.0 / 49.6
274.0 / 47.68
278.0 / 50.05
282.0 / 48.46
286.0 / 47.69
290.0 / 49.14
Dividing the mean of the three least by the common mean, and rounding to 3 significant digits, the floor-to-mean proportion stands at 0.964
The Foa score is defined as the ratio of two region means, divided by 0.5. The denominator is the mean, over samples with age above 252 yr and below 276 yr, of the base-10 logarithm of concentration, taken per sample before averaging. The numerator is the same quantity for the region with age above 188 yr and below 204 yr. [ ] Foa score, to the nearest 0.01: 1.96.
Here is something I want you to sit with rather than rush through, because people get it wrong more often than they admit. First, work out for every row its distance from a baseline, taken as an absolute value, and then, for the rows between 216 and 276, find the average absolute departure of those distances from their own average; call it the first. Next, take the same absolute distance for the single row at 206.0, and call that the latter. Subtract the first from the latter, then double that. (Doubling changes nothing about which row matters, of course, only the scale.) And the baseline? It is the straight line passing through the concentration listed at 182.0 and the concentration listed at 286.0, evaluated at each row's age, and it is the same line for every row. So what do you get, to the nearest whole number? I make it 12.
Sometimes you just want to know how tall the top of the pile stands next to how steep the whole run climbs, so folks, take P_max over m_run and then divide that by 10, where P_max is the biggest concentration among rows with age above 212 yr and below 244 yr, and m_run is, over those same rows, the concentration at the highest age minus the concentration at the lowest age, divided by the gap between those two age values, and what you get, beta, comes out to 13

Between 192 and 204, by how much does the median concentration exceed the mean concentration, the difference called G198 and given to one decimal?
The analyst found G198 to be -1.8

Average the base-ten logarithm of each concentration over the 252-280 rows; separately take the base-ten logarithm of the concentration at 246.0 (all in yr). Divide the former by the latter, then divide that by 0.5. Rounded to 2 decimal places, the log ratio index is 2.02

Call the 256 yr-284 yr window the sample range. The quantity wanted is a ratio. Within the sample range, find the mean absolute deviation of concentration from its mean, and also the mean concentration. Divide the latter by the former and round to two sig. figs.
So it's 49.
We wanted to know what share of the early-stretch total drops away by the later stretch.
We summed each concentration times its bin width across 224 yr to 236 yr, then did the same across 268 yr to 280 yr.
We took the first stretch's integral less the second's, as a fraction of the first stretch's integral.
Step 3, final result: -0.11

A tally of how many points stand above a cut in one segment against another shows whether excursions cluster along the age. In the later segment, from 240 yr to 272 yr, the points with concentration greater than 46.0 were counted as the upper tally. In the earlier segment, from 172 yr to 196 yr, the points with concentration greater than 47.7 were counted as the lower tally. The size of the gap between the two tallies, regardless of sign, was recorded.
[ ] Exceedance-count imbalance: 8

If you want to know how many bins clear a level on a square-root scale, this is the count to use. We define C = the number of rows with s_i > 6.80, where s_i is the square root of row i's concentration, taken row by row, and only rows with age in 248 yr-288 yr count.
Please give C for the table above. 10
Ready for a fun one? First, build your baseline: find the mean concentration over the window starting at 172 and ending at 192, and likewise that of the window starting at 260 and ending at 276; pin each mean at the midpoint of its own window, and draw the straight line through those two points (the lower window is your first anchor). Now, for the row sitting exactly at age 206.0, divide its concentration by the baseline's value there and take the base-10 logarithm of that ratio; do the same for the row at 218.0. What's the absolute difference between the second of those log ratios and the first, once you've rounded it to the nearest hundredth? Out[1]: 0.13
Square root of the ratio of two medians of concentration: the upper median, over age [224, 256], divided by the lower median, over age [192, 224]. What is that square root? 1.05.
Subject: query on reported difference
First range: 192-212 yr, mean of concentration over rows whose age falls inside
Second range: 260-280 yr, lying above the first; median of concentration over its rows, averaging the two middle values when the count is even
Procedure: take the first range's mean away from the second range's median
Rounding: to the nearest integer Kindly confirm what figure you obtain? 4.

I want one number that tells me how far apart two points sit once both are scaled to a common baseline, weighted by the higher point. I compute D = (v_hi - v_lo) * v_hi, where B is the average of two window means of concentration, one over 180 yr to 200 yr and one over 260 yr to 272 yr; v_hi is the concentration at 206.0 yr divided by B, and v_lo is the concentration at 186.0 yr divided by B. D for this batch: 0.12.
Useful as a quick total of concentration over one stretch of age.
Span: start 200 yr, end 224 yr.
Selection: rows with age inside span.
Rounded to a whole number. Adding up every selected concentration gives 252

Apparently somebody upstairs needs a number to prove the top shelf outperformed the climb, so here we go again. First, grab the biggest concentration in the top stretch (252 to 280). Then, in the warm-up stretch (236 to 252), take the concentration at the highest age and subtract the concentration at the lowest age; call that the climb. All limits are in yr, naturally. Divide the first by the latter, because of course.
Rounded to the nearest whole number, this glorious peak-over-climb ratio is 22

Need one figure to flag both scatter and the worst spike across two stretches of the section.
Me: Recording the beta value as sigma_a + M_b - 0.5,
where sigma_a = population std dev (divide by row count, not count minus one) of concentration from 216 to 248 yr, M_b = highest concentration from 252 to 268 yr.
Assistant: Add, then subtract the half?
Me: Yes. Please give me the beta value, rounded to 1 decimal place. 55.7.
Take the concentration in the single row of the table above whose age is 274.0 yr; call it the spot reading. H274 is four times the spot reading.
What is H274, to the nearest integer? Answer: 191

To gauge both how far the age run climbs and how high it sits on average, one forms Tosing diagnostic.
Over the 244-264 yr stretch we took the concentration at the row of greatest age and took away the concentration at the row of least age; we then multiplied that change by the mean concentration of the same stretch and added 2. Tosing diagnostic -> 184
